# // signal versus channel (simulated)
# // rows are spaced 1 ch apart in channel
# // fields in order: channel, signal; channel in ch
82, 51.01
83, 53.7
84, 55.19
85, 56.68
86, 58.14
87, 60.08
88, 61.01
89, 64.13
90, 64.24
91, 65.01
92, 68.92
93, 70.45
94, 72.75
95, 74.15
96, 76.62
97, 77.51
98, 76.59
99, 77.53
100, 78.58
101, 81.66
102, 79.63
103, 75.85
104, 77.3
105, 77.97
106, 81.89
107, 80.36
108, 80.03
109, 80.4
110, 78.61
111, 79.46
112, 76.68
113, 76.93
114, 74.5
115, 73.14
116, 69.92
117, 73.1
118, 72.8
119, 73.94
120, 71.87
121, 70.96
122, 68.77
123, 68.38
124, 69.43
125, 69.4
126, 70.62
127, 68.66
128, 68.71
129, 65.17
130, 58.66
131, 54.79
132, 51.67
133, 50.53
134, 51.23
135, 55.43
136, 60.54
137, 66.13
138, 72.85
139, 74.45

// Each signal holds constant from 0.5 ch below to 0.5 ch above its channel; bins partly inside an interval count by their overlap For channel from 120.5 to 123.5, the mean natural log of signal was 4.24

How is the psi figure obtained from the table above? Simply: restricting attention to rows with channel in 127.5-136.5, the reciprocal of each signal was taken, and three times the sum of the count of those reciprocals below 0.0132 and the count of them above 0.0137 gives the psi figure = 27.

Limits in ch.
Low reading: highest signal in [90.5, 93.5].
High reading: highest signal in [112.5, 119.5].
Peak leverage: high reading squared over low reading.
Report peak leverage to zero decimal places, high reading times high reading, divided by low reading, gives 84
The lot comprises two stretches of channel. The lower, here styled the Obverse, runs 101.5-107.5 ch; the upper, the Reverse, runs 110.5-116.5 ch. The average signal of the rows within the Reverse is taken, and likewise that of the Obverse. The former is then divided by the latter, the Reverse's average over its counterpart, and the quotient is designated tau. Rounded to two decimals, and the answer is 0.95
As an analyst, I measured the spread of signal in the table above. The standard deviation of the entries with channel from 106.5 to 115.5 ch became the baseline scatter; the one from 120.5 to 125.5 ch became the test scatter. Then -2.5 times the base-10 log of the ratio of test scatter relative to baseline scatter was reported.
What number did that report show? 1.1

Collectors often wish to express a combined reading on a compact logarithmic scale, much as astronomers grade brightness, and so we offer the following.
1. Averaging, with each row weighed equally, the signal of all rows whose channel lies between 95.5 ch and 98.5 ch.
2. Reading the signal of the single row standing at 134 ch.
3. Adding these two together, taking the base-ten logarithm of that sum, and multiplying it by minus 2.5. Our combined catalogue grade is -5.27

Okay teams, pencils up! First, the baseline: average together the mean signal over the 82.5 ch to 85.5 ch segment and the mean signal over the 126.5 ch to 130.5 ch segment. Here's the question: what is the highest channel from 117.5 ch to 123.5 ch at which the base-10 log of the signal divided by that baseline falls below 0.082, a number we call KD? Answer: 123 ch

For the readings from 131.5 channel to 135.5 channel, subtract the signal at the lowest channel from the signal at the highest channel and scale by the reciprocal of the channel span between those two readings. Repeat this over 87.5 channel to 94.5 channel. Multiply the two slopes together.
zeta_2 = 2.5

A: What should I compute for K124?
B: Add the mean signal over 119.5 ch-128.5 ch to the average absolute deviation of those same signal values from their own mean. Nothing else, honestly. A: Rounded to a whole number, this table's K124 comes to 71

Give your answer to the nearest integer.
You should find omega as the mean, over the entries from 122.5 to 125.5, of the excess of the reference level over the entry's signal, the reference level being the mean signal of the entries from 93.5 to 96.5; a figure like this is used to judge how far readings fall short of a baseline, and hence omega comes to 5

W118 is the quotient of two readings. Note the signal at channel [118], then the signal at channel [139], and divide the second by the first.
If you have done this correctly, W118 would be 1.02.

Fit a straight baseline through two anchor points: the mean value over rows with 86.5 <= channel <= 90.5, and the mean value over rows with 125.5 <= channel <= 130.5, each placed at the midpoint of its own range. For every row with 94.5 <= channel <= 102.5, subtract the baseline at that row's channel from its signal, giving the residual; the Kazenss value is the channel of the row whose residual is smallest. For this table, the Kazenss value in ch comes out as 95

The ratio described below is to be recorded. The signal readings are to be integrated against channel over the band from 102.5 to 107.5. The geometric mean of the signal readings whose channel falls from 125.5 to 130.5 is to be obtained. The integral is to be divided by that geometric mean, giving 5.9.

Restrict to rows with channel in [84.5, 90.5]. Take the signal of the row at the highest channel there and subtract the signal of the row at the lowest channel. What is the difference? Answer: 8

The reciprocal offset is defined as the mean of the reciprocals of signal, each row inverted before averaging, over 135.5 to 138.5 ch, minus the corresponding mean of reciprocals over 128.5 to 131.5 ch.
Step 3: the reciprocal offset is -0.0018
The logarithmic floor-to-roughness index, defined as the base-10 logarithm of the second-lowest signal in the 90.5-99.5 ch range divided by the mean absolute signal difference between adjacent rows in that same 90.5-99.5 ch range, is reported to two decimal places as 1.58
